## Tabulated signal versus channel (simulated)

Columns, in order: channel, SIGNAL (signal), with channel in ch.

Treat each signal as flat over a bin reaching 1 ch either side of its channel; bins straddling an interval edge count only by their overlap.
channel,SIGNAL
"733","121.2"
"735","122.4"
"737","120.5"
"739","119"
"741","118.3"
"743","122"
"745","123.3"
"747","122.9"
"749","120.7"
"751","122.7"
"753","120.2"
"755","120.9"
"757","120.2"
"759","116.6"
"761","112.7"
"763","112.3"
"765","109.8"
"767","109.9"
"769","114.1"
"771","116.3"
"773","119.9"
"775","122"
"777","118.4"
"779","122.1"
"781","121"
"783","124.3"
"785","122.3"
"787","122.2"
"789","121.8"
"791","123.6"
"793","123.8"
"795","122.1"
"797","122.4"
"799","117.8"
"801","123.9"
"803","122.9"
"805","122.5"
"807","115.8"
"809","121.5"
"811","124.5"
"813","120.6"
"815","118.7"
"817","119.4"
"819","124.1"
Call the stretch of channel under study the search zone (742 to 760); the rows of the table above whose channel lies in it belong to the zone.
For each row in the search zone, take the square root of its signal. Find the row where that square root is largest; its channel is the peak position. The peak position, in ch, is 745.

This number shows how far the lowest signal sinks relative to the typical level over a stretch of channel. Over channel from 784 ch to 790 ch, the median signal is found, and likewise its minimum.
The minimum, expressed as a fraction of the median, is 1.00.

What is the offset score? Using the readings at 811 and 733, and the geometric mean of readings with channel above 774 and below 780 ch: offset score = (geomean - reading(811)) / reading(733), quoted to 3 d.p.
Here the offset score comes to -0.030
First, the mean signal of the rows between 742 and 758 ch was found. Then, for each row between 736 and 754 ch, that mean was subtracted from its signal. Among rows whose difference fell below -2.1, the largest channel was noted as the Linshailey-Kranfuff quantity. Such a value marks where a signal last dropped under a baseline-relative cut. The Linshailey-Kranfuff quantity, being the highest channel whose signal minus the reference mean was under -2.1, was 741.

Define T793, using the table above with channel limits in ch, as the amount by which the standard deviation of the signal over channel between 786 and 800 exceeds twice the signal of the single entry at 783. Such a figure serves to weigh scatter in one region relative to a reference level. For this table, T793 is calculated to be -247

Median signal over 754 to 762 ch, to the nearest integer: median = 118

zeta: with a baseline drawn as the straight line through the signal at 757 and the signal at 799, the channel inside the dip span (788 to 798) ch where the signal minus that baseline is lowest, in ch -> 789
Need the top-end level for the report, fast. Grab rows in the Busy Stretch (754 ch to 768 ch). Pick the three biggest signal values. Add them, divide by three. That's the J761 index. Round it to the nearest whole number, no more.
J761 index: 119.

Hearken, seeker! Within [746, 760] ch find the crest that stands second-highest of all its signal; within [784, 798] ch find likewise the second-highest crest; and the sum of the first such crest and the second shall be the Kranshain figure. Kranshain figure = 246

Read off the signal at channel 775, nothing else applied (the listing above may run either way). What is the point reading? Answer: 122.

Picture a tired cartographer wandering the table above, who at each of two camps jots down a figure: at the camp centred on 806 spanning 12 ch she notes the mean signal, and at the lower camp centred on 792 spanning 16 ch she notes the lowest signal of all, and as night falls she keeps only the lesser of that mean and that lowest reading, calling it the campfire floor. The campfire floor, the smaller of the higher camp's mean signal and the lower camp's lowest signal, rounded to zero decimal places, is 118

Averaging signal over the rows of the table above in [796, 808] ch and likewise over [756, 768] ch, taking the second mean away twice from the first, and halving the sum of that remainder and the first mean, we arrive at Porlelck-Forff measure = 7.3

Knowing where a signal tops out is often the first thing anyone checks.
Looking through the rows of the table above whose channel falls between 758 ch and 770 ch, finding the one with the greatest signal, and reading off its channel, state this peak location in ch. 759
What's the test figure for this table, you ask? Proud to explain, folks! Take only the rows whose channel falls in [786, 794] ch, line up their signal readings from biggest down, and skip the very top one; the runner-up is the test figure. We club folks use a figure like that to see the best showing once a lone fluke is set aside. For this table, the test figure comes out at 123.6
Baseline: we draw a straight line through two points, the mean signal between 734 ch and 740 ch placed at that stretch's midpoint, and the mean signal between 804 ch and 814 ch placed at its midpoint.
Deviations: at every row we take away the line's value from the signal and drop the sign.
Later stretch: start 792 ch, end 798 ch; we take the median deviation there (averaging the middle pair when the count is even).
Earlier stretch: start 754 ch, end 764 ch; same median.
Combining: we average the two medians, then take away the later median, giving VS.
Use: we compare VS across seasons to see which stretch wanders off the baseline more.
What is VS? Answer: 1.3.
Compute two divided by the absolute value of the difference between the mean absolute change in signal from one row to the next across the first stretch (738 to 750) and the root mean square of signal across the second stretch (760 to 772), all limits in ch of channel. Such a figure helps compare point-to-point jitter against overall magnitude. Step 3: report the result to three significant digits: 0.0180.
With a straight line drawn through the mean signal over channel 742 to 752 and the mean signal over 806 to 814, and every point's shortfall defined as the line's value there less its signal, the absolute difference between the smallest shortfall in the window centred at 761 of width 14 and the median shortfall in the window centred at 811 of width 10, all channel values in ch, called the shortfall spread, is 1.3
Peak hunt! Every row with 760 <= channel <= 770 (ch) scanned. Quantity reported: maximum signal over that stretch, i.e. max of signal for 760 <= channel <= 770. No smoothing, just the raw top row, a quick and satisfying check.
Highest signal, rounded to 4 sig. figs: 114.1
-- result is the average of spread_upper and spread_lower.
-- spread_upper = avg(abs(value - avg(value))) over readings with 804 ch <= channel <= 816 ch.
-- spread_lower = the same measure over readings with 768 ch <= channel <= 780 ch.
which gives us 2.38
